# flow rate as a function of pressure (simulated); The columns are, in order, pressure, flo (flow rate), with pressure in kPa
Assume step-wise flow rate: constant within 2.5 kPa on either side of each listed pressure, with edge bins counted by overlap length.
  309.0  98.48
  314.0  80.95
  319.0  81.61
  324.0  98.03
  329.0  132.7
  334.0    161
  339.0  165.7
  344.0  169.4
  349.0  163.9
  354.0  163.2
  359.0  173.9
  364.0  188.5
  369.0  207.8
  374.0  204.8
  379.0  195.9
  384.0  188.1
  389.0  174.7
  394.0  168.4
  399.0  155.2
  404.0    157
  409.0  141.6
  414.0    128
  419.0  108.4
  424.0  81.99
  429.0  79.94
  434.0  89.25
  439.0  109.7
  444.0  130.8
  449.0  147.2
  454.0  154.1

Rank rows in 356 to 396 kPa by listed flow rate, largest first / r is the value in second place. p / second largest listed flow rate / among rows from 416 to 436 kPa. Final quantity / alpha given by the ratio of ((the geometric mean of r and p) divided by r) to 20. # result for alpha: 0.033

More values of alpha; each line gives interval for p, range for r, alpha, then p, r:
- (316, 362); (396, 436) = 0.052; 169.4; 155.2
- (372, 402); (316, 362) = 0.054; 195.9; 169.4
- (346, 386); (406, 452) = 0.060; 204.8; 141.6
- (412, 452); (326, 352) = 0.044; 130.8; 165.7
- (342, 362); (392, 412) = 0.052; 169.4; 157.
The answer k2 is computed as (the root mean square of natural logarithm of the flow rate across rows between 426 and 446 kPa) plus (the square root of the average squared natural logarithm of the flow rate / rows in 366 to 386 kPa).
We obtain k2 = 9.9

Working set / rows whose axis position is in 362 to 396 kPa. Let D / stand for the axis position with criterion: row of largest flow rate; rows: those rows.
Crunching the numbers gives 369.0 kPa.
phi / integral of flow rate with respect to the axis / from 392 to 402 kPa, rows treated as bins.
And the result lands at 1612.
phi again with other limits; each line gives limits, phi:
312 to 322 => 821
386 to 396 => 1725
